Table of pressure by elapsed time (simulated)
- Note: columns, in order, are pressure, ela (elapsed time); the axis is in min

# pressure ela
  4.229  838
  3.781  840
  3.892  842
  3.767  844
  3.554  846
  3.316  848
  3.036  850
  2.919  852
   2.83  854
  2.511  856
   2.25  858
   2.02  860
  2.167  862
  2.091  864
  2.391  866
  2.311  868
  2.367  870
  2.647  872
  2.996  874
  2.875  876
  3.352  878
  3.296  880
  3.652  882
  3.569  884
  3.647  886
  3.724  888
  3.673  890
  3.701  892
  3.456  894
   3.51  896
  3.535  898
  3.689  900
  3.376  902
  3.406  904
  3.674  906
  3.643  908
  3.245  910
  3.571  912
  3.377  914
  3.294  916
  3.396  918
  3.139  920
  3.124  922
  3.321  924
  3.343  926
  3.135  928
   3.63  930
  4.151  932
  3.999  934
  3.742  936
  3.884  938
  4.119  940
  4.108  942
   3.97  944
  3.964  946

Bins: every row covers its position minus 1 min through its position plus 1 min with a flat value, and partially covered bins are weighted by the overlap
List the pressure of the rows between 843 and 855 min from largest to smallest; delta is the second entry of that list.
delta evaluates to 3.554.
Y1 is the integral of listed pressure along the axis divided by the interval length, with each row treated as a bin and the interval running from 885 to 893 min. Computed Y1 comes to 3.69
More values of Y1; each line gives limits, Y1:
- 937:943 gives 4.04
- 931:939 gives 3.94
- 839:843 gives 3.84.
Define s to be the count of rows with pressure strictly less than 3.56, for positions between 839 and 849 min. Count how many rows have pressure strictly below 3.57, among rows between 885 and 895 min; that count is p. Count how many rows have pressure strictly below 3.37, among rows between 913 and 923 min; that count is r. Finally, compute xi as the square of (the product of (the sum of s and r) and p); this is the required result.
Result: 25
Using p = 1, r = 3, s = 2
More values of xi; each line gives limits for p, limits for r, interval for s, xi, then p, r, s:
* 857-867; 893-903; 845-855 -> 625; 5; 0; 5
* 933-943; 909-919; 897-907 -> 0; 0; 2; 3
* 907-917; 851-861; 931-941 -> 225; 3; 5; 0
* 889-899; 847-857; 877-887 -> 441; 3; 5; 2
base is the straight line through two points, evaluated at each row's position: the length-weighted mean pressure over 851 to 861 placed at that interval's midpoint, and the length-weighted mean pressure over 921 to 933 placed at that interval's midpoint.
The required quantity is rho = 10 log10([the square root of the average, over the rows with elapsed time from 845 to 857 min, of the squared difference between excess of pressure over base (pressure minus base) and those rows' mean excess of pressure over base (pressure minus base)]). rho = -4.2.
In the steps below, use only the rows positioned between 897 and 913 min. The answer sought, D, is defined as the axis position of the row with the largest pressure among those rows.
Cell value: 900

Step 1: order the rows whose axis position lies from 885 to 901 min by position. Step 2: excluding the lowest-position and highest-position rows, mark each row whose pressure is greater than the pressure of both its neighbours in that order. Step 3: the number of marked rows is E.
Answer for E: 2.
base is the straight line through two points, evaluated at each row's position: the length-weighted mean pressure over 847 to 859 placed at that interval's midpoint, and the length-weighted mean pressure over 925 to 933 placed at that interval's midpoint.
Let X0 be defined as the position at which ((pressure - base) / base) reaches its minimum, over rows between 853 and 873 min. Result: 860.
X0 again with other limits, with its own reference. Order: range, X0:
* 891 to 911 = 910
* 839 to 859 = 858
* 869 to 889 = 870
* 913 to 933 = 928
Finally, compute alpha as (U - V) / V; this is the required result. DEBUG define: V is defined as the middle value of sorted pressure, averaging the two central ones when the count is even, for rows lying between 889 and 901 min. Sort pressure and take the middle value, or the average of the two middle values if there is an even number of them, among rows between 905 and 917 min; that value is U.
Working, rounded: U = 3.47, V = 3.60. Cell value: -0.04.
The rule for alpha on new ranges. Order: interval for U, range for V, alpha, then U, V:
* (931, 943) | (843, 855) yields 0.28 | 4.05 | 3.18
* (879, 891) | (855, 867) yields 0.65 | 3.65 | 2.21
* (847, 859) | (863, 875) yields 0.21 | 2.87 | 2.38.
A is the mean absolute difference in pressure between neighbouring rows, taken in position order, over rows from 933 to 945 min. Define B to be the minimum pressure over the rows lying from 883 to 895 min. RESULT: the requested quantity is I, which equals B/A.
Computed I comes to 22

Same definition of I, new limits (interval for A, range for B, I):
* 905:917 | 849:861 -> 10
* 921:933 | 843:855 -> 10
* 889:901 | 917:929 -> 31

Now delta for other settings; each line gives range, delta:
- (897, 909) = 3.674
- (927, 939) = 3.999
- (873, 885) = 3.569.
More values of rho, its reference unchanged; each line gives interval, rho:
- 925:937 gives -4.9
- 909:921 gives -8.0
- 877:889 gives -9.1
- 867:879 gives -5.0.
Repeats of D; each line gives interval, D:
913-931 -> 930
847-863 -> 848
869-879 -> 878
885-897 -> 888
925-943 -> 932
